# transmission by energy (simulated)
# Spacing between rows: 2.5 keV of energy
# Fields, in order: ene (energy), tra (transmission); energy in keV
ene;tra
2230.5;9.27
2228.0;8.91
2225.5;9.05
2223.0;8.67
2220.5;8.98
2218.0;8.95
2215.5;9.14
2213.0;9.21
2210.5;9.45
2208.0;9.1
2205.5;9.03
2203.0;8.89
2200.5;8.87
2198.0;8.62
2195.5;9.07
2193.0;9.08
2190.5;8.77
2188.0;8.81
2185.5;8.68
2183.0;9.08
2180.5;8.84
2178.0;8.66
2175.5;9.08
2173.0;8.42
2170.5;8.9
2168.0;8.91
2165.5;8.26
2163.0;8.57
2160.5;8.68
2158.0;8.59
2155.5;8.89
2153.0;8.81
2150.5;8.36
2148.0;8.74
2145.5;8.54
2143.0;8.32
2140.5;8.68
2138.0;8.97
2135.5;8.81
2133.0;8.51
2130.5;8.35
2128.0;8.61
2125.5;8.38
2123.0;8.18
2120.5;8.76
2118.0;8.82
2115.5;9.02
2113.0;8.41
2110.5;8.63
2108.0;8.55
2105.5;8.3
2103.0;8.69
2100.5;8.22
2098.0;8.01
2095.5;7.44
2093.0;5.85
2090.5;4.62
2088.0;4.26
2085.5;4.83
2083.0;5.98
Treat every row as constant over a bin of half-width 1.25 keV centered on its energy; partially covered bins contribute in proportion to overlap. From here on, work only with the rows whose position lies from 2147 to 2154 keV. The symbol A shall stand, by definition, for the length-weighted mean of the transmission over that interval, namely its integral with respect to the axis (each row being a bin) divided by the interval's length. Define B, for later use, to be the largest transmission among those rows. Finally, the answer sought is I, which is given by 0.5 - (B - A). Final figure 0.32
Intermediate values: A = 8.63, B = 8.81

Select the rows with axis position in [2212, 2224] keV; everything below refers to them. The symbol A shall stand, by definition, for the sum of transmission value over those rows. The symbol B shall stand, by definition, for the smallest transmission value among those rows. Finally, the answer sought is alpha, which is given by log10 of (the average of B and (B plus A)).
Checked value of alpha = 1.49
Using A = 45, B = 8.67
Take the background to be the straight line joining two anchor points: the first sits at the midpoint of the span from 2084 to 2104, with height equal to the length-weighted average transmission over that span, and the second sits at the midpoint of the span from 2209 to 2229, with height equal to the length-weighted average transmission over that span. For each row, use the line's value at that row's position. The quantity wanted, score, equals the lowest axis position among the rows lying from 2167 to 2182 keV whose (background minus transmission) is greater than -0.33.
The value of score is 2173.0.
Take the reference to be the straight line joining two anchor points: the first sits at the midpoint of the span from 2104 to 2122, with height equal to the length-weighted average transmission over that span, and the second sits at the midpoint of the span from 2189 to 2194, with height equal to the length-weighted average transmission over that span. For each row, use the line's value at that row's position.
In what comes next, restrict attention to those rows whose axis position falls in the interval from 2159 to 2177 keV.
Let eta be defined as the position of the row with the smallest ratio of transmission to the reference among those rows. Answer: 2165.5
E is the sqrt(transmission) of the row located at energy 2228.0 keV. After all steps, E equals 2.98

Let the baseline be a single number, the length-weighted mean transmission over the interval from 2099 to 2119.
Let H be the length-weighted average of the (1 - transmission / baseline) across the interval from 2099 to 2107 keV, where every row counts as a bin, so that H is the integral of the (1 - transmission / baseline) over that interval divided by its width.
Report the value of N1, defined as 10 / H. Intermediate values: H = 0.02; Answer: 492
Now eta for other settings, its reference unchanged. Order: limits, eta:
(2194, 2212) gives 2198.0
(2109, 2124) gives 2123.0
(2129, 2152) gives 2143.0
